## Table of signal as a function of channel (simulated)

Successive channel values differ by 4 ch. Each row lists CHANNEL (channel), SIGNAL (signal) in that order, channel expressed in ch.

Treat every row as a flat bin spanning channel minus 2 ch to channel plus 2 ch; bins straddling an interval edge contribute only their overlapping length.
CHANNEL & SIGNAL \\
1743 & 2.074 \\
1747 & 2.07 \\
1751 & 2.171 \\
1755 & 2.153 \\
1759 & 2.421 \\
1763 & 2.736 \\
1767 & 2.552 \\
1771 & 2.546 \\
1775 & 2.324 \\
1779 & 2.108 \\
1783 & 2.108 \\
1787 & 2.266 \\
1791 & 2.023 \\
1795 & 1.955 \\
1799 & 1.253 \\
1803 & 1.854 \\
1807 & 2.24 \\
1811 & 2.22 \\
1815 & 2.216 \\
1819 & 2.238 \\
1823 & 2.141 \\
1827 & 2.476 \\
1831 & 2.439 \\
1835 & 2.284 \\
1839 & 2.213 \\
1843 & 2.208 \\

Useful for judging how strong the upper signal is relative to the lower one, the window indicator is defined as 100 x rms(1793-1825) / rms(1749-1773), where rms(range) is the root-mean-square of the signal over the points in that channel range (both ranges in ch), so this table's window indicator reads 84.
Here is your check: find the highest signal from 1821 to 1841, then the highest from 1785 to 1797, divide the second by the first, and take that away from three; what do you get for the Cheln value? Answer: 2.08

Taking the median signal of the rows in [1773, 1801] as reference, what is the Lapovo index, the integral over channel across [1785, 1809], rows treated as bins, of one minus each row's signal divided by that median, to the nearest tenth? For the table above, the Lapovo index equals 2.0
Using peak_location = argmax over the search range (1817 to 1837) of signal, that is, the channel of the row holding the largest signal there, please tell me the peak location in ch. 1827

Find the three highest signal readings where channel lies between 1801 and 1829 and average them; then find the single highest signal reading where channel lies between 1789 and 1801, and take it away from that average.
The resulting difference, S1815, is 0.3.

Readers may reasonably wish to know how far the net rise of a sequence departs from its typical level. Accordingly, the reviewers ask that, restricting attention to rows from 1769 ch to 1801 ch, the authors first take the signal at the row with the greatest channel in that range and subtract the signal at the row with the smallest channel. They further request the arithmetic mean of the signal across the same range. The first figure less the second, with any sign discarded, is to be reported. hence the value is 3.4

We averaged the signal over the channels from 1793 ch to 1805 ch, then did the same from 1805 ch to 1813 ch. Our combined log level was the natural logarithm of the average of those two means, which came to 0.67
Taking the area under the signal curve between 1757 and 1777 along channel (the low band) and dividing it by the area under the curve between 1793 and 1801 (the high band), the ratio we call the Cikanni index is 3.9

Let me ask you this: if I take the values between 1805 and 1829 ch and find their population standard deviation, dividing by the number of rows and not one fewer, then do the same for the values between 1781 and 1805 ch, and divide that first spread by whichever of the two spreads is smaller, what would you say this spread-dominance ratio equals 1.0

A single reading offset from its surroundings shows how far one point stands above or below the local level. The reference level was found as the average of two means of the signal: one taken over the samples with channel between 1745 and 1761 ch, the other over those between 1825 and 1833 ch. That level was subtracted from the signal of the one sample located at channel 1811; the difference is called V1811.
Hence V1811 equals -0.11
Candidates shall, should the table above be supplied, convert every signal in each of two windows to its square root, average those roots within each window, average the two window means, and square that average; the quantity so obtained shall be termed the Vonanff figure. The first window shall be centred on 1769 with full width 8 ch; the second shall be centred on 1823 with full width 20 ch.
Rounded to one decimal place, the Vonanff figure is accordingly 2.4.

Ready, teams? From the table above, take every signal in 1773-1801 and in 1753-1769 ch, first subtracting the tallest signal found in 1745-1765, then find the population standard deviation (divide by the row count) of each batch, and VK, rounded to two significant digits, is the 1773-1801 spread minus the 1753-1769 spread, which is 0.12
